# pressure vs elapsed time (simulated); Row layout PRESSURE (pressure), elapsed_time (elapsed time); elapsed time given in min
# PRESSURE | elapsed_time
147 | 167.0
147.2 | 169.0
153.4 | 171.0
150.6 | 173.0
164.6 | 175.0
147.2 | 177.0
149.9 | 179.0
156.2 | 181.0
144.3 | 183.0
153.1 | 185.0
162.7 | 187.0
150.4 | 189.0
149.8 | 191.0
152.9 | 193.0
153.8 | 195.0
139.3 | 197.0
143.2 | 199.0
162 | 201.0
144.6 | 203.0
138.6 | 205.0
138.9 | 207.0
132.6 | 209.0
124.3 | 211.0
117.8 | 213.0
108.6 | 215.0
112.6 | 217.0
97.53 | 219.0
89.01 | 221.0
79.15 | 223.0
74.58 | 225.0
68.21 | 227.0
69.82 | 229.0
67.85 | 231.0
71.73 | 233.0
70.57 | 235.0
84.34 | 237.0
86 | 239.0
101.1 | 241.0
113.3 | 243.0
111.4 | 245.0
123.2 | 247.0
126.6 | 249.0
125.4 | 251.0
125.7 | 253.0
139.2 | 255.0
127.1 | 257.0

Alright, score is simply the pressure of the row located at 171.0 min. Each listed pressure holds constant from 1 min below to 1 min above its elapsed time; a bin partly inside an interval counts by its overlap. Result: 153.4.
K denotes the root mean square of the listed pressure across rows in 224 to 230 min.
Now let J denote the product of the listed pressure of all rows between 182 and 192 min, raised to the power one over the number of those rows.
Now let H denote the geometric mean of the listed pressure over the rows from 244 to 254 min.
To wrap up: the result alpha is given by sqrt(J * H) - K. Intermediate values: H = 122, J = 152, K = 71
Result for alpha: 65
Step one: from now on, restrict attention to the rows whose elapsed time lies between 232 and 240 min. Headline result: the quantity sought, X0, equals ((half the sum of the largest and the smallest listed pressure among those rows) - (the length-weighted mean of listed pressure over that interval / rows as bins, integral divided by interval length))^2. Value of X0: 0.0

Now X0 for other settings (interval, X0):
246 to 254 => 0.1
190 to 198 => 5.8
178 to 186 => 0.4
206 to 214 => 0.0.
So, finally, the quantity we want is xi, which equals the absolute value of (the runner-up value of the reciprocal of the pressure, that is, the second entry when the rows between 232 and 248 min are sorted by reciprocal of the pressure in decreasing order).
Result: 0.014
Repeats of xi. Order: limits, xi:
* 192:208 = 0.007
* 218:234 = 0.015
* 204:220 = 0.009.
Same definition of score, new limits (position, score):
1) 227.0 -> 68.21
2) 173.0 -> 150.6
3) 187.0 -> 162.7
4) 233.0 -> 71.73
